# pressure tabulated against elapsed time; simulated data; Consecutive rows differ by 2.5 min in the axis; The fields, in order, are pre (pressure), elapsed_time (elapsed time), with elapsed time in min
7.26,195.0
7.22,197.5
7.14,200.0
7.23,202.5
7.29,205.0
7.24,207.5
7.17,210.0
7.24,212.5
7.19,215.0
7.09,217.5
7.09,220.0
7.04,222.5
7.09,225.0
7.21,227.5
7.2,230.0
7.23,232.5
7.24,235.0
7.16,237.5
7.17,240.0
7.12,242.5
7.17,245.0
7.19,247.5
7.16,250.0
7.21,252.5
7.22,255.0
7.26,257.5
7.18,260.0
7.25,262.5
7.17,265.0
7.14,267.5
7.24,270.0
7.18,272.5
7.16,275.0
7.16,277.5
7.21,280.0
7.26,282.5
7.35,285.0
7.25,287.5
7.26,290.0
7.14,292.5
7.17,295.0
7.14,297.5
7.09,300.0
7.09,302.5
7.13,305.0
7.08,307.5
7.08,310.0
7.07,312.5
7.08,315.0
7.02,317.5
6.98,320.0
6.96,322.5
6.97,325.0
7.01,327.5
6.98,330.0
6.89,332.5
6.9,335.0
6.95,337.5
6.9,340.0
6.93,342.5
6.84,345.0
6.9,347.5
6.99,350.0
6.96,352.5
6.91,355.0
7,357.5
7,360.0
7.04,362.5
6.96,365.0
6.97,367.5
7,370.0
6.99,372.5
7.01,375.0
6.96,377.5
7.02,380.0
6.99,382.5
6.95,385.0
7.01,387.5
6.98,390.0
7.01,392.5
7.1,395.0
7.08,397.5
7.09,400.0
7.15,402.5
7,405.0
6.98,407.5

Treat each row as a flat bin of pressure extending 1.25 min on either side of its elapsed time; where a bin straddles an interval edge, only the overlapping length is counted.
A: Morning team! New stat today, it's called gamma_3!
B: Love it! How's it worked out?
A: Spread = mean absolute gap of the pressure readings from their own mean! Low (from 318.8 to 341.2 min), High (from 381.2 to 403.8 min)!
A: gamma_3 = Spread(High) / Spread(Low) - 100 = -98.3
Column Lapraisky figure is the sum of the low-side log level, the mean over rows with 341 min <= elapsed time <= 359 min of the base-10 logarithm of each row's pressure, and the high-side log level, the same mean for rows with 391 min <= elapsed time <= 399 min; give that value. 1.69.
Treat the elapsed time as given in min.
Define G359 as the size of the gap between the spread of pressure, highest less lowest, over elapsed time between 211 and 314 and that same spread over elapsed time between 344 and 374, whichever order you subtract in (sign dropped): 0.110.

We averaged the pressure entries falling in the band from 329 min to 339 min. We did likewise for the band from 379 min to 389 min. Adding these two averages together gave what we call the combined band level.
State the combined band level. 13.9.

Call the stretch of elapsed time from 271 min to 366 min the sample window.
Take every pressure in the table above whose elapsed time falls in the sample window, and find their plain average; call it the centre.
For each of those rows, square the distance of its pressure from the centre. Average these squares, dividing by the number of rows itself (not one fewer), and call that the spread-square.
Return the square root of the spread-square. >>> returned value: 0.121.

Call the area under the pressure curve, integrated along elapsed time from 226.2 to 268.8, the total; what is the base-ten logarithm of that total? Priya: 2.49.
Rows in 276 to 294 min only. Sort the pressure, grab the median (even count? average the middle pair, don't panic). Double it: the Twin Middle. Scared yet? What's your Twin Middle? 14.5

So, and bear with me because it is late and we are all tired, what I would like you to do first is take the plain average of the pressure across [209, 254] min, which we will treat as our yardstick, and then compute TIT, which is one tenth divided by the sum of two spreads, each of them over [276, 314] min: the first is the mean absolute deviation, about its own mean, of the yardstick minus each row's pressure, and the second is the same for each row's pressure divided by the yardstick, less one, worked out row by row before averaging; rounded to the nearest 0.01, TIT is 1.30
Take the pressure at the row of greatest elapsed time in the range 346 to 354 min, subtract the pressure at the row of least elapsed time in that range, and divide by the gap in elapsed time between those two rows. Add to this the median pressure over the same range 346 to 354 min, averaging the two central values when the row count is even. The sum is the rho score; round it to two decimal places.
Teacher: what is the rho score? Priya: 6.97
